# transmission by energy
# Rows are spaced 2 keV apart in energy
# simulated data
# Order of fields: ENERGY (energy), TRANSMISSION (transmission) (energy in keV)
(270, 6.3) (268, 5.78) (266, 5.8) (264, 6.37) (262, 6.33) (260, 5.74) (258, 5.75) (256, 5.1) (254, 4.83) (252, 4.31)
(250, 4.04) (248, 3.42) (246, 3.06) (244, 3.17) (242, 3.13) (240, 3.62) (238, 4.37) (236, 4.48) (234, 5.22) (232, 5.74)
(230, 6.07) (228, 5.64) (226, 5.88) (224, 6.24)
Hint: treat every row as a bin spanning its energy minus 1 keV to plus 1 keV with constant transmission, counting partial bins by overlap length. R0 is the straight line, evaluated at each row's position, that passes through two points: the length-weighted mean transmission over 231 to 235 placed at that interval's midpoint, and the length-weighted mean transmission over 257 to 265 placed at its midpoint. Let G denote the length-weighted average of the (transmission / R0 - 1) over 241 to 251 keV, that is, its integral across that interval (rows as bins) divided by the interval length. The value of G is -0.41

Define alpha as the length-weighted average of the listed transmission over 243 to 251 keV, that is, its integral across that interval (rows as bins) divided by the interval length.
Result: 3.4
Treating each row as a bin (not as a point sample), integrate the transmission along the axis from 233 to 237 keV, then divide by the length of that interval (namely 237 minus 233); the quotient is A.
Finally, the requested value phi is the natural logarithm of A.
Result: 1.58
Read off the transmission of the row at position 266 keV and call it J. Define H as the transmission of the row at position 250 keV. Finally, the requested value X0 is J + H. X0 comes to 10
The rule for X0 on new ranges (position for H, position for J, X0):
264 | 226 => 12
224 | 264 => 13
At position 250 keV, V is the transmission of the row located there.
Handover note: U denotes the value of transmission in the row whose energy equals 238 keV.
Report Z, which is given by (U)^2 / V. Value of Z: 4.7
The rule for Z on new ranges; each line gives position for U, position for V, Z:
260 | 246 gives 10.8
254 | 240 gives 6.4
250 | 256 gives 3.2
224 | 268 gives 6.7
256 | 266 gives 4.5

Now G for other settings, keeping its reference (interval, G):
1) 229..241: -0.11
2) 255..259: -0.09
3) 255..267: -0.03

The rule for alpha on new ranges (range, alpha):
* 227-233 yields 5.8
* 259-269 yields 6.0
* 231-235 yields 5.5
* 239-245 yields 3.3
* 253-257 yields 5.0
